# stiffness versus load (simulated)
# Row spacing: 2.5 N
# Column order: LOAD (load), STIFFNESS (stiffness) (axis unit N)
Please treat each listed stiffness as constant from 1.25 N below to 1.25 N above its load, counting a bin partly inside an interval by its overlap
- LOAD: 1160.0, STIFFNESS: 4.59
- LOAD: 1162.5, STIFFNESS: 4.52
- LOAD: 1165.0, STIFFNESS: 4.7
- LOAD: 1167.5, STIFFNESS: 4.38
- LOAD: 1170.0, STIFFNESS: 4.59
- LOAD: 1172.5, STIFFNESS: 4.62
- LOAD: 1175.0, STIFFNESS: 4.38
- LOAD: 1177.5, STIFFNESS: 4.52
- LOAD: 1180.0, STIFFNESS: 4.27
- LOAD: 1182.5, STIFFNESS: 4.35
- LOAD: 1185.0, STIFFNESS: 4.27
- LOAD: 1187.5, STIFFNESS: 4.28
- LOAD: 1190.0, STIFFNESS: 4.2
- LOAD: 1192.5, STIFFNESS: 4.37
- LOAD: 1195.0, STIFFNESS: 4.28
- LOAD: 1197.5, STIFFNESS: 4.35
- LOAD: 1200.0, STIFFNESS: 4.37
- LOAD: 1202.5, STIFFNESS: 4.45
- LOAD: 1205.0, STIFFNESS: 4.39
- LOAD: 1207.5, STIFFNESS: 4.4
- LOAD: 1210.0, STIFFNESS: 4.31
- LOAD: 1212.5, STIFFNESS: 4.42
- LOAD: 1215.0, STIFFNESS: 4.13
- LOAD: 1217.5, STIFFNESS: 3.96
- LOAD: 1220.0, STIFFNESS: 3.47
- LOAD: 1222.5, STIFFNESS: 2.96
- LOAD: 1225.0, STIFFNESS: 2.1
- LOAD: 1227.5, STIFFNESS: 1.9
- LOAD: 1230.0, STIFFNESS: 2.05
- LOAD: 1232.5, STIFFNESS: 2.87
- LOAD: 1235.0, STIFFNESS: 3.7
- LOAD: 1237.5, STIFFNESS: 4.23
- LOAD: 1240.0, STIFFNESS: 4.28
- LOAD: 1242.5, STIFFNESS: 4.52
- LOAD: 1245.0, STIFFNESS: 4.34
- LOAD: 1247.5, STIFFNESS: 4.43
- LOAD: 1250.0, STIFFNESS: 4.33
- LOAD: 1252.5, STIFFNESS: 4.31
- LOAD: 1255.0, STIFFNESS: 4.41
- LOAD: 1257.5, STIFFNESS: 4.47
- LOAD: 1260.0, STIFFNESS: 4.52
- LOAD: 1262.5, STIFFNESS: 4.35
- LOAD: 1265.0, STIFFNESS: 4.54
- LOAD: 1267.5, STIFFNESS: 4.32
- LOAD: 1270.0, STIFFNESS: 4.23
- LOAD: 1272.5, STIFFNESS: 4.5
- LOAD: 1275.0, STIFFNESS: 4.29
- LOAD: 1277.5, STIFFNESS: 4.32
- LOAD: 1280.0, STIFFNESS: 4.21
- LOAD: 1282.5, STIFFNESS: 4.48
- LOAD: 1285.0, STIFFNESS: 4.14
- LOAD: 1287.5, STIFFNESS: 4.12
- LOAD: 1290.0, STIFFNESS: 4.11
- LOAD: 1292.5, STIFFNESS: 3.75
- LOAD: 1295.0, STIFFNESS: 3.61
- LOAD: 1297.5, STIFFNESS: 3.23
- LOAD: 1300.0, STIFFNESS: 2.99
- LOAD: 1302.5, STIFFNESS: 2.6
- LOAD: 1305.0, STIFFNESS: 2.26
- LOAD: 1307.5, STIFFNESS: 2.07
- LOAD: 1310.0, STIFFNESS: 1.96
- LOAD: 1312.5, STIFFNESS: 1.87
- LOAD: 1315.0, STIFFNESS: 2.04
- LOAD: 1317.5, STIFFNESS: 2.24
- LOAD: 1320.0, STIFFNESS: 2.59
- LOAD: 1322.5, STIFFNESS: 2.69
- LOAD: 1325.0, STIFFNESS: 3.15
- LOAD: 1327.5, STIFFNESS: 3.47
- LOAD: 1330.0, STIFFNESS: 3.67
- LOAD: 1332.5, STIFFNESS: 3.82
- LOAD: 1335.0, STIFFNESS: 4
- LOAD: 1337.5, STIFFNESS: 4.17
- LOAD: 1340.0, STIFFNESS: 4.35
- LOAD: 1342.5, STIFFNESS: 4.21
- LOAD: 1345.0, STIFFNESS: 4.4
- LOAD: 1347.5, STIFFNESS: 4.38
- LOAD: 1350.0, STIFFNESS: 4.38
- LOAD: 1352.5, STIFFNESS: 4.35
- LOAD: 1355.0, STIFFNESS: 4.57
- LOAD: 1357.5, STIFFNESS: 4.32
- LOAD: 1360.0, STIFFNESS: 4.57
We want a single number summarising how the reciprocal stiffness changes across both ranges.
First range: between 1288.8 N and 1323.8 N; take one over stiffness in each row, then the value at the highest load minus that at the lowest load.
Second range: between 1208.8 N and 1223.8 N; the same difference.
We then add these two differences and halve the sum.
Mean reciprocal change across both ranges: 0.117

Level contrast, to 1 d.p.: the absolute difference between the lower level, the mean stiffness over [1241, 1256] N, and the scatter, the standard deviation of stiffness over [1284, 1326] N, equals 3.6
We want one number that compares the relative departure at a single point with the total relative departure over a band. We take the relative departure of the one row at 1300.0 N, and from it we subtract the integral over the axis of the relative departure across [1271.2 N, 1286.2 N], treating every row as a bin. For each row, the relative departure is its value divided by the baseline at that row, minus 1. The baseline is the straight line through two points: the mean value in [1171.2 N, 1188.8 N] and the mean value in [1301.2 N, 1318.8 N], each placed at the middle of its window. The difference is -9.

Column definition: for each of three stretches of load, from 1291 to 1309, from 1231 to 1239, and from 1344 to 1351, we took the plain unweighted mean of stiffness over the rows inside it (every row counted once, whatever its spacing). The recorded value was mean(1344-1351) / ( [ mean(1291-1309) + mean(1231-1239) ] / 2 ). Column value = 1.3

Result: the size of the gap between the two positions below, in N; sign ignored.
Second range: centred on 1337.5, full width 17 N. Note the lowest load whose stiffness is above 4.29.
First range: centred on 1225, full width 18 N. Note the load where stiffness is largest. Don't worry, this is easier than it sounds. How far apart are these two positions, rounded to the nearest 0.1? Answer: 122.5 N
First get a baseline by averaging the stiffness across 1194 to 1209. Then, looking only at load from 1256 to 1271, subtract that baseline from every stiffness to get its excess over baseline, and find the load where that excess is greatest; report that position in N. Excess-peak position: 1265.0 N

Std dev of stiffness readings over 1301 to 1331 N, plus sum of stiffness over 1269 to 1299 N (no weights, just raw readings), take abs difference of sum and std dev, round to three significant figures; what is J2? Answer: 48.4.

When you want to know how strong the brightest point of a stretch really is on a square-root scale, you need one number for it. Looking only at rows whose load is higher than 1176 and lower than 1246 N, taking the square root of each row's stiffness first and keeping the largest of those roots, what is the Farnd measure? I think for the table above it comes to 2.13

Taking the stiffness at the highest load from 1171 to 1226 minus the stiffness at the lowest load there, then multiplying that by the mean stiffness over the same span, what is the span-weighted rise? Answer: -10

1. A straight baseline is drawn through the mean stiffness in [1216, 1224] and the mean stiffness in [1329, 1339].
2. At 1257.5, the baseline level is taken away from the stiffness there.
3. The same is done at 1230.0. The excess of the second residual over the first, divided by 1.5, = -1.5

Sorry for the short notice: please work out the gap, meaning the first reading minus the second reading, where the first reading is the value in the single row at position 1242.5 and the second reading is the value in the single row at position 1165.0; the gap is -0.2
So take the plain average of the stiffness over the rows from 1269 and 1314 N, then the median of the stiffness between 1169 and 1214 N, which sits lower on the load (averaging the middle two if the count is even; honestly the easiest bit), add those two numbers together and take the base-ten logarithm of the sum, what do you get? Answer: 0.895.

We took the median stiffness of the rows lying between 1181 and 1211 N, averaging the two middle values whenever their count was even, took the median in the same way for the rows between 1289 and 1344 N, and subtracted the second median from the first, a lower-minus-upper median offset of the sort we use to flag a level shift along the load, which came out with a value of 1.2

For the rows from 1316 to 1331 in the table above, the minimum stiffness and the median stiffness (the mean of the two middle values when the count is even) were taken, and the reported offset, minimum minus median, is -0.68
